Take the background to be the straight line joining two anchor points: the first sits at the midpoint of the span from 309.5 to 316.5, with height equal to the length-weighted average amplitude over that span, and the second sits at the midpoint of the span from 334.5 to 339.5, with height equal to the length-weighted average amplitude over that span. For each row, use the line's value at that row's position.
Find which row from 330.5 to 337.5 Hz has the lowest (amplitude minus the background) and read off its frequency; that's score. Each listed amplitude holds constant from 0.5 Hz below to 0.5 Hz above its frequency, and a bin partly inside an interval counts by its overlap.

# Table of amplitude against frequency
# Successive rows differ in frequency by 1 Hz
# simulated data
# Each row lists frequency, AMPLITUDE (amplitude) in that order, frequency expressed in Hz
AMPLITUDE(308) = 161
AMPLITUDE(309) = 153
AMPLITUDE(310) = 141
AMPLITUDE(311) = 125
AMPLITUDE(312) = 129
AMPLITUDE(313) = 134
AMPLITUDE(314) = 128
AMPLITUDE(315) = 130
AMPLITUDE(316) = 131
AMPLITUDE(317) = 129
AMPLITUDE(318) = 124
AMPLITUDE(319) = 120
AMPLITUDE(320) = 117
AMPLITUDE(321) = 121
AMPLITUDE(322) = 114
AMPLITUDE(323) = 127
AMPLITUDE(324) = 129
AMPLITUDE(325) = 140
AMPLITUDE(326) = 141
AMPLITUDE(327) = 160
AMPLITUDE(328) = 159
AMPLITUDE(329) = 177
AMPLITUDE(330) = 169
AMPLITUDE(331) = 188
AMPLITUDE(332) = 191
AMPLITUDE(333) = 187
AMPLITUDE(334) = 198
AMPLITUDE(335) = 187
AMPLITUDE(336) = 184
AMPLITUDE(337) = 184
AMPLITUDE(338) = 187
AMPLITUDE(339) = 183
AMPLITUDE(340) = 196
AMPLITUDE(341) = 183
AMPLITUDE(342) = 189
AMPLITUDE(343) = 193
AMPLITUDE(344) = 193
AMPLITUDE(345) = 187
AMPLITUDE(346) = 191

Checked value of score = 337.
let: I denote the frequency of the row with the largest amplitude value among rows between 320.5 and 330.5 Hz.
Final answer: 329 Hz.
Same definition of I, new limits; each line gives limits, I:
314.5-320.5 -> 316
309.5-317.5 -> 310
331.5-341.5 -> 334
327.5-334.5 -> 334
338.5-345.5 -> 340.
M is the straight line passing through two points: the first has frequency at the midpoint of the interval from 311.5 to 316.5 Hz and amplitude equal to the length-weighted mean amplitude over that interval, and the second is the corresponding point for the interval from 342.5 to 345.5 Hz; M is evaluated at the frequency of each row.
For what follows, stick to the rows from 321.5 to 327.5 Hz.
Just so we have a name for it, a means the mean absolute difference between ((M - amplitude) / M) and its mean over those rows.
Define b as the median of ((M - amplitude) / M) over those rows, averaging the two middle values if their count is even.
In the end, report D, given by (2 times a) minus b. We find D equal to 0.005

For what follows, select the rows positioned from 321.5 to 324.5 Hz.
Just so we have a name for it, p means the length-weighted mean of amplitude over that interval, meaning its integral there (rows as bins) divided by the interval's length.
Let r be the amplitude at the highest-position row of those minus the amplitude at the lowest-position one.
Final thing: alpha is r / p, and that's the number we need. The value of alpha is 0.12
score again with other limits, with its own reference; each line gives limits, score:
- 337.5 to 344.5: 341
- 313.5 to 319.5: 319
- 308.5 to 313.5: 311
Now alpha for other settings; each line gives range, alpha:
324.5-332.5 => 0.31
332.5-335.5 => 0.00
